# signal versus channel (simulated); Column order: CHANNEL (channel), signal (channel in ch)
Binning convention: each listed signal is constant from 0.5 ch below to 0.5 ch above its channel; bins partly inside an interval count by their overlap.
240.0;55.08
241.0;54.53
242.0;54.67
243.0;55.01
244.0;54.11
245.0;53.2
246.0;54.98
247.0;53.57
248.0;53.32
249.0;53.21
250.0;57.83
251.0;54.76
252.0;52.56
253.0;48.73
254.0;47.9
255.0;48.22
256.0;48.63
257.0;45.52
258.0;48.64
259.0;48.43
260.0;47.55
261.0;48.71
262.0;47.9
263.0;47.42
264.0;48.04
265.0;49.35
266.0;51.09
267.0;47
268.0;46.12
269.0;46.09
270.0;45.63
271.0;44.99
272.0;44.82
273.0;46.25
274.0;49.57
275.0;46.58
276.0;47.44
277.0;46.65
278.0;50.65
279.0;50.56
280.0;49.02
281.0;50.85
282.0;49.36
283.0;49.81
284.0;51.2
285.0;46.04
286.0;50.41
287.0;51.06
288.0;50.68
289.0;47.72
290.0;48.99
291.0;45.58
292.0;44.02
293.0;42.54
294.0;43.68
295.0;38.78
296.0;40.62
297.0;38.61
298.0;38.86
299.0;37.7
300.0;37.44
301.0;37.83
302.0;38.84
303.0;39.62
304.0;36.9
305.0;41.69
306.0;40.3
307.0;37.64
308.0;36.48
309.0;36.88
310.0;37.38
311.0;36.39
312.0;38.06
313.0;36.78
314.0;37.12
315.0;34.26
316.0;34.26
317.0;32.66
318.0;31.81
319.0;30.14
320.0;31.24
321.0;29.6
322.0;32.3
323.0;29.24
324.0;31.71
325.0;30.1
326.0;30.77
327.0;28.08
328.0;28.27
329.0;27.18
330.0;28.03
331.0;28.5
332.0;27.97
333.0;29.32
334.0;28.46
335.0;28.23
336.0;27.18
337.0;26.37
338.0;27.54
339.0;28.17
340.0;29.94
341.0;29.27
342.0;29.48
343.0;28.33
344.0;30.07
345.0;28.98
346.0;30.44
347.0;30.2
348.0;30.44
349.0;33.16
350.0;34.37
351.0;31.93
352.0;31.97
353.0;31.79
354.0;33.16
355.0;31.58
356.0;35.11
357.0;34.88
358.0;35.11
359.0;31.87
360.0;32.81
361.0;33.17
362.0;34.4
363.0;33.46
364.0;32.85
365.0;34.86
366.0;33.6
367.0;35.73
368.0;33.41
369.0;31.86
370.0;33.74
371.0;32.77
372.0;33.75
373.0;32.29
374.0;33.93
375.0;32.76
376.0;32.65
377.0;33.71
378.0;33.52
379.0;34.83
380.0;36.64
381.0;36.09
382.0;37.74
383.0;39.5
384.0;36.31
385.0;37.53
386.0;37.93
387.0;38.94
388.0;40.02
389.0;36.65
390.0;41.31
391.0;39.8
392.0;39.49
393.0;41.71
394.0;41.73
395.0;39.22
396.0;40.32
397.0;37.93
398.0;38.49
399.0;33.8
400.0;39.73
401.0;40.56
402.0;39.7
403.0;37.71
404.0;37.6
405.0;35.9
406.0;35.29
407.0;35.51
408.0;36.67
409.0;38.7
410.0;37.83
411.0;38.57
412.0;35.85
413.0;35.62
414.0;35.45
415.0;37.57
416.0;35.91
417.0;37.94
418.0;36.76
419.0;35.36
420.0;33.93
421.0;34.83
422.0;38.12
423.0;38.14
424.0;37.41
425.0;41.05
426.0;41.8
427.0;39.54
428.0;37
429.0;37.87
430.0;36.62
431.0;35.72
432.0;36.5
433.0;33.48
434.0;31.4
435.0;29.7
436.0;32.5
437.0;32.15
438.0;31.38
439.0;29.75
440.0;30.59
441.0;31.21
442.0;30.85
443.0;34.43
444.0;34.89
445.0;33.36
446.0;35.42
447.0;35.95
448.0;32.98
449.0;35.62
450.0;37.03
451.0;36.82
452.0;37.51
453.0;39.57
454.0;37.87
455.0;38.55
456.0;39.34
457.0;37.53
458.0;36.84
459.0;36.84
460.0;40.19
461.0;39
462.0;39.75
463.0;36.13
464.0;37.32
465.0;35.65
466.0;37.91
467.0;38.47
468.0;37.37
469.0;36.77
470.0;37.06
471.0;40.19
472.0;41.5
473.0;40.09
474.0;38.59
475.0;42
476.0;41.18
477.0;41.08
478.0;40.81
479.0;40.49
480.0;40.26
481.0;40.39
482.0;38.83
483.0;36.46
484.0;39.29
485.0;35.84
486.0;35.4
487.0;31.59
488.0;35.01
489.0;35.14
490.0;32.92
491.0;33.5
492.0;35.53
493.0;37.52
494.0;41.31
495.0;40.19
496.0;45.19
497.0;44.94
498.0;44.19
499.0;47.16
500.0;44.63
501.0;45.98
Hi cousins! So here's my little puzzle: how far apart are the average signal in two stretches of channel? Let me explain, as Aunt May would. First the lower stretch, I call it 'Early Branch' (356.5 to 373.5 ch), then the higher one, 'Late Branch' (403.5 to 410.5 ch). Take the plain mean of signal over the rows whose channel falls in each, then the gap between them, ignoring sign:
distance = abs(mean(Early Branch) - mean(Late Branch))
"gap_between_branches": 3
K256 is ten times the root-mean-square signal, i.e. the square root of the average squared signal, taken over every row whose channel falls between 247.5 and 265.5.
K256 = 499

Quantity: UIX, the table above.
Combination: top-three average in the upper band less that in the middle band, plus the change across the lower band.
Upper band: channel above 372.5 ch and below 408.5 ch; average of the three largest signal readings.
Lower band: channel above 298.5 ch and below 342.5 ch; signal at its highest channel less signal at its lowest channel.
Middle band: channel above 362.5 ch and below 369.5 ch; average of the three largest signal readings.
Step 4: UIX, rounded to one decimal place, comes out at -1.4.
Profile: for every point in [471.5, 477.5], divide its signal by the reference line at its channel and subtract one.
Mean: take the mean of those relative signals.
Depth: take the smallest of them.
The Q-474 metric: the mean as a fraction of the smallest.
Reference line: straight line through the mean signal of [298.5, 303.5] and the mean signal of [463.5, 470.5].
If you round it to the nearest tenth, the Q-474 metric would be 2.5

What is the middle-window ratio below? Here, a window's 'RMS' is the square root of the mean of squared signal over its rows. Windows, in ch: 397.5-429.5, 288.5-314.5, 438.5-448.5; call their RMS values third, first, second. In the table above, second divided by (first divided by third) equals 31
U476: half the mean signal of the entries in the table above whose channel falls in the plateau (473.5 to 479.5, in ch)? 20.3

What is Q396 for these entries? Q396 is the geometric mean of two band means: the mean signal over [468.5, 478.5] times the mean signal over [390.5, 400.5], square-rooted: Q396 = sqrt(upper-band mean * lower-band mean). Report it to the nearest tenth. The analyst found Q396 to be 39.6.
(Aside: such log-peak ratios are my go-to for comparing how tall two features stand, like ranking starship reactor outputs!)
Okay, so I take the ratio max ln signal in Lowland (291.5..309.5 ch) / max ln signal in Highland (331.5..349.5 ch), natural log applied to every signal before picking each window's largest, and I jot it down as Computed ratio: 1.08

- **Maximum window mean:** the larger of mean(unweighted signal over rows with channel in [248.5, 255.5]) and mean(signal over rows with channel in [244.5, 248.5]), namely 54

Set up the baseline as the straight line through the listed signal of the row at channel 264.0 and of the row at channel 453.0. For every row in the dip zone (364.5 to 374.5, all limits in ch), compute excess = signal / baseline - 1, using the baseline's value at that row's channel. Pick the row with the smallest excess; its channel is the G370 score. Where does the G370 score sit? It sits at 369.0 ch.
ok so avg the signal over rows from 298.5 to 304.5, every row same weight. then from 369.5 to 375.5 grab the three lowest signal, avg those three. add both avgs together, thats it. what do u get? 71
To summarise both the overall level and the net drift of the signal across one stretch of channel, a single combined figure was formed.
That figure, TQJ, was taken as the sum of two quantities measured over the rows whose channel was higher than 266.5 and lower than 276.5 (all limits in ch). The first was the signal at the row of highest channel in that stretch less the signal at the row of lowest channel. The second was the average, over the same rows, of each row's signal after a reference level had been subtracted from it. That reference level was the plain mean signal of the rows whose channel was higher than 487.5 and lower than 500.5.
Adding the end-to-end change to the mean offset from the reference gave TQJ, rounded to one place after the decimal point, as 7.1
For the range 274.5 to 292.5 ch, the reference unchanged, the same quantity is 6.4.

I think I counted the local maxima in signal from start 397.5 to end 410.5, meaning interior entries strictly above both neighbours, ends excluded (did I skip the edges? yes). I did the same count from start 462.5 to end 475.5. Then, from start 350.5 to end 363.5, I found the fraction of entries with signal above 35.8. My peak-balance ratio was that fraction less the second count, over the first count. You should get -1.5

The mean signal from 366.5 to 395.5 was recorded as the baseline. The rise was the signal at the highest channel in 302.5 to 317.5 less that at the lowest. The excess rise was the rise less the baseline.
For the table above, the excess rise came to -43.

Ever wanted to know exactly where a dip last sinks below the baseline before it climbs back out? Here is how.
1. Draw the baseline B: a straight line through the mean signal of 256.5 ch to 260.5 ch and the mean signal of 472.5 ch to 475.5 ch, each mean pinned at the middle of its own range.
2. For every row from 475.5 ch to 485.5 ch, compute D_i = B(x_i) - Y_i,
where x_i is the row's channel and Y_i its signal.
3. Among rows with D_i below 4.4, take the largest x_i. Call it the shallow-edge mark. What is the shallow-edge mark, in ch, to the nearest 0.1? 485.0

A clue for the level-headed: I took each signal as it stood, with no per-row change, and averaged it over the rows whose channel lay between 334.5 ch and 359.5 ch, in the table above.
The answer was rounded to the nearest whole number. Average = 31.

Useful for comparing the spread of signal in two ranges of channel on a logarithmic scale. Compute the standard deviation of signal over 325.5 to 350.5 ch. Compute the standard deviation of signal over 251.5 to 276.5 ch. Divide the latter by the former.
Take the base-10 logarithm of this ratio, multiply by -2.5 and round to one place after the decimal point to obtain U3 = 0.0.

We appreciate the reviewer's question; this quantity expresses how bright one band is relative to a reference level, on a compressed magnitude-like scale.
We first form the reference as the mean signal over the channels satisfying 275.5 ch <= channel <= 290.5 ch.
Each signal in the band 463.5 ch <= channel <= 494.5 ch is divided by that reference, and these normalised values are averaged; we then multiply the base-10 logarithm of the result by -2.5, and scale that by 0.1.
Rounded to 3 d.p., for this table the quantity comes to 0.029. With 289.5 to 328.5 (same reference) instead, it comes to 0.033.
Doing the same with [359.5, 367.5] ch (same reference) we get 0.041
